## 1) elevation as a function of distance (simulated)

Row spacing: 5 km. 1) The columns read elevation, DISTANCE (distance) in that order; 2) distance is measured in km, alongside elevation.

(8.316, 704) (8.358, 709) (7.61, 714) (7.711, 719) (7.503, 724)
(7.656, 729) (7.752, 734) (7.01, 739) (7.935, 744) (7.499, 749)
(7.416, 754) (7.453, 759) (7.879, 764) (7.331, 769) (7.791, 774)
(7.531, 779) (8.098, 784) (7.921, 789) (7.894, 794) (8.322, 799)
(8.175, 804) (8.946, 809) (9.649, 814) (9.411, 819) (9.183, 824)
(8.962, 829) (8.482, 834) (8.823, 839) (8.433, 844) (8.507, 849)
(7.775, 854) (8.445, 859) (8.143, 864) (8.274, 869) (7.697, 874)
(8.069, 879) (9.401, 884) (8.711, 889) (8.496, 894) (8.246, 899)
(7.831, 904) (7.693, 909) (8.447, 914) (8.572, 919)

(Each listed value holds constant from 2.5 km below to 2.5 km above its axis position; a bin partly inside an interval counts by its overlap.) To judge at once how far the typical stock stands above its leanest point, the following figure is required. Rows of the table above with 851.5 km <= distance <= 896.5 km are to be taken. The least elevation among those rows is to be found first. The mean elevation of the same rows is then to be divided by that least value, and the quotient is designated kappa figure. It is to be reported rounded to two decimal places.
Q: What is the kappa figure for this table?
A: 1.08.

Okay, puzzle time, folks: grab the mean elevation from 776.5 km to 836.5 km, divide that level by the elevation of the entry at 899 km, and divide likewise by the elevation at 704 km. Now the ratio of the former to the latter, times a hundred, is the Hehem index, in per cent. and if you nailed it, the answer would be 101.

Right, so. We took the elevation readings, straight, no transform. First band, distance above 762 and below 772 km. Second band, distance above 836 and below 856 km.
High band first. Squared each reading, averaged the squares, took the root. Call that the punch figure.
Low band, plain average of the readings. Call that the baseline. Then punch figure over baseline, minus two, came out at -0.90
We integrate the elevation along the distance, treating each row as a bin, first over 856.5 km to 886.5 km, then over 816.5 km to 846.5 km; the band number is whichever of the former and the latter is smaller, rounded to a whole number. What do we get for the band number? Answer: 250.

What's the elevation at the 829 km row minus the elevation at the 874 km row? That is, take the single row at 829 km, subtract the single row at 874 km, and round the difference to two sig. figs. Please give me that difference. 1.3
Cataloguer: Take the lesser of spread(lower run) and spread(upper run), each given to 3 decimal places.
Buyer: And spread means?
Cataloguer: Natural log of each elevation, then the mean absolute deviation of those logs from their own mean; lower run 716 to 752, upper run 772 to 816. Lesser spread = 0.028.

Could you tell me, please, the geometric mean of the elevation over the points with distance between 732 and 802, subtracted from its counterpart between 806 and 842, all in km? 1.4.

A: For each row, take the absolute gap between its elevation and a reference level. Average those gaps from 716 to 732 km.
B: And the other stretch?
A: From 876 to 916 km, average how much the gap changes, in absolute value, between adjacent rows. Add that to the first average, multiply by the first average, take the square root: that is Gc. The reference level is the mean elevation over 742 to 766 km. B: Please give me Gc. 0.2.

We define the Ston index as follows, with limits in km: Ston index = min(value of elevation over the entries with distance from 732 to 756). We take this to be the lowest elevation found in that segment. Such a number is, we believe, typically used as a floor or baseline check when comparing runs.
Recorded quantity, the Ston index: 7.01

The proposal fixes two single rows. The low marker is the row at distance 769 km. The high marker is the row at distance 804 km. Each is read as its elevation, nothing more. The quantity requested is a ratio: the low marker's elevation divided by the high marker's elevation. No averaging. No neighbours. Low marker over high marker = 0.90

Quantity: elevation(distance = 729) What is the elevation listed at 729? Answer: 7.656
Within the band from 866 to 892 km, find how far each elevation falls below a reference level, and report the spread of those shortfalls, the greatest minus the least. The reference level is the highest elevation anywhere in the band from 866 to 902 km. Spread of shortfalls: 1.7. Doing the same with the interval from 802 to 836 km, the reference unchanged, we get 1.5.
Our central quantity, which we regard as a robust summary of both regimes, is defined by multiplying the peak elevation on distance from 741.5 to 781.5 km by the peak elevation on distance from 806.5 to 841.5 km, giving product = 77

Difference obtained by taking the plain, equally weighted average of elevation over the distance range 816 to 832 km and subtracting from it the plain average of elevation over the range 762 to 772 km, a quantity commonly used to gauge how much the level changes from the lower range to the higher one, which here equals 1.6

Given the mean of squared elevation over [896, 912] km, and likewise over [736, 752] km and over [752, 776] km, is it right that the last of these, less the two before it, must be -62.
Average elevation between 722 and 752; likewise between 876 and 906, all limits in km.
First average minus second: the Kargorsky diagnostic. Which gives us -0.90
